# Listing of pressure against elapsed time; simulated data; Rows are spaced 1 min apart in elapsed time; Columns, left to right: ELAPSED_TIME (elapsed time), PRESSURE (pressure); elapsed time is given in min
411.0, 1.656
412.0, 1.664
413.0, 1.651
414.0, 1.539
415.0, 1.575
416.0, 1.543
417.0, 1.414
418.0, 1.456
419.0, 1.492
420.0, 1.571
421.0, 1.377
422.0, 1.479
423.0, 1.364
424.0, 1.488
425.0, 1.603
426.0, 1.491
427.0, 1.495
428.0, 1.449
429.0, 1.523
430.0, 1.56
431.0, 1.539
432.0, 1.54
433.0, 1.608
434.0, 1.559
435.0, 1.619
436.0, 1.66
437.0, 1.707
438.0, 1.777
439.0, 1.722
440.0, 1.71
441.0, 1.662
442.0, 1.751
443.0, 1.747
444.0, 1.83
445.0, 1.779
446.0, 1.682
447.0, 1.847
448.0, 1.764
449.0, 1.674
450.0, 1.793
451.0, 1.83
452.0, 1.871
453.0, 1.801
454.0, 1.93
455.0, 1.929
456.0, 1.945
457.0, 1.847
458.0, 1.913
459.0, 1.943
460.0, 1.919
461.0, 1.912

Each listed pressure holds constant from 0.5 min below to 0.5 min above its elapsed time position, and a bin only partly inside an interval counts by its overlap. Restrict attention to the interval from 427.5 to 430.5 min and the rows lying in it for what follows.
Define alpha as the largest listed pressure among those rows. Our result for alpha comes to 1.56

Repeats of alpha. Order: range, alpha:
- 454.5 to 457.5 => 1.945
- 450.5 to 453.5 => 1.871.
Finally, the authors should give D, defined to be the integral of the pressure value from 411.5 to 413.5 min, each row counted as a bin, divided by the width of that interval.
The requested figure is 1.66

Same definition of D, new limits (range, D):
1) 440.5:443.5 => 1.72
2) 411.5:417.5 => 1.56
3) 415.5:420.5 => 1.50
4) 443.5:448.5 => 1.78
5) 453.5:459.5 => 1.92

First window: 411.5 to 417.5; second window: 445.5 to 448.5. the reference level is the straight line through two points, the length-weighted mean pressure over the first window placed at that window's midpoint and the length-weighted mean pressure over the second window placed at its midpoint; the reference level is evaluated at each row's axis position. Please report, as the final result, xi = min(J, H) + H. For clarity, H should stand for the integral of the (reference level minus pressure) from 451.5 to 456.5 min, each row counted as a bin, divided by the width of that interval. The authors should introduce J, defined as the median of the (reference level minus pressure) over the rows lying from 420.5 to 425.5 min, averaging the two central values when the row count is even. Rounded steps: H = -0.088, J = 0.135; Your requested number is -0.18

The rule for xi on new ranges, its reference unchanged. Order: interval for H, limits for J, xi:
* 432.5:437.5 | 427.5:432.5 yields 0.12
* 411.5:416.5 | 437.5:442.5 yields -0.07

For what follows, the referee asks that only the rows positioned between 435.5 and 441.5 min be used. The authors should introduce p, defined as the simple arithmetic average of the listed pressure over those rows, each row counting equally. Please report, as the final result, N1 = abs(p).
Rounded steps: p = 1.71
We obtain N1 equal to 1.71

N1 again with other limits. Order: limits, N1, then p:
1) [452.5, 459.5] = 1.90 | 1.90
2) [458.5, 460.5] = 1.93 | 1.93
